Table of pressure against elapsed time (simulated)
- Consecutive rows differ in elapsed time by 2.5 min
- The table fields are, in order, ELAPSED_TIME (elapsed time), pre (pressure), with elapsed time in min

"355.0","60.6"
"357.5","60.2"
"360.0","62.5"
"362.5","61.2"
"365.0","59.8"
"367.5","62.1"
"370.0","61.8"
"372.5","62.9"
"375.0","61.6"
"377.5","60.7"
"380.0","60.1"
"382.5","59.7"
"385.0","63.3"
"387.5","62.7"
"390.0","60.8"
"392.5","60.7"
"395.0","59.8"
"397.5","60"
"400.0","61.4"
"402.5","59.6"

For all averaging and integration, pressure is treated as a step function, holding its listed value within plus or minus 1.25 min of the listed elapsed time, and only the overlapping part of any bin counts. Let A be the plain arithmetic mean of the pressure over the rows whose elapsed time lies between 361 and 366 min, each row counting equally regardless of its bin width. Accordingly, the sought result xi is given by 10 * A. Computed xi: 605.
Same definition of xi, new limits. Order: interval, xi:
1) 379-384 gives 599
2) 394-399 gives 599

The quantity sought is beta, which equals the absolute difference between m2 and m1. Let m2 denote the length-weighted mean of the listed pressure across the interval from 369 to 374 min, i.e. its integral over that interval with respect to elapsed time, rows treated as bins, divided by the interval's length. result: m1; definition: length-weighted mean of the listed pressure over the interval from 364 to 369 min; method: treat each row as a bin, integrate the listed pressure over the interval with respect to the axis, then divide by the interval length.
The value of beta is 1.3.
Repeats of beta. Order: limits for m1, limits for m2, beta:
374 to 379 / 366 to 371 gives 0.8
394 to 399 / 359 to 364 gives 1.7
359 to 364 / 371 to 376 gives 0.5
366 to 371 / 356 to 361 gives 0.6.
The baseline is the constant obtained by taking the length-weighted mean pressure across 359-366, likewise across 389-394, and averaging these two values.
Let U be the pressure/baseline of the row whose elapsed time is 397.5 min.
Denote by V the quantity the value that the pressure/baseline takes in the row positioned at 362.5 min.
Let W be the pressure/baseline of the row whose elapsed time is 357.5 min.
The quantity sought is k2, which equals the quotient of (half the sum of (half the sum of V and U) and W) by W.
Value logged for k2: 1.00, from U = 0.98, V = 1.00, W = 0.988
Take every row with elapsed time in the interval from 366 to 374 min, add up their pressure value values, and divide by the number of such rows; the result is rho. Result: 62.3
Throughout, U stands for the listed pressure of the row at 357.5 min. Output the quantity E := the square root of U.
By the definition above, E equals 7.76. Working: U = 60.2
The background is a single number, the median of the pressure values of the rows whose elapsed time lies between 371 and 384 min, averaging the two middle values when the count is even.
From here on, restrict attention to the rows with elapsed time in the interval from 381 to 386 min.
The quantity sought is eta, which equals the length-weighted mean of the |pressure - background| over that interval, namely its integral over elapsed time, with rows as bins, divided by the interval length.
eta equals 1.7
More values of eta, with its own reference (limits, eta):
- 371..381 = 0.9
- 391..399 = 0.5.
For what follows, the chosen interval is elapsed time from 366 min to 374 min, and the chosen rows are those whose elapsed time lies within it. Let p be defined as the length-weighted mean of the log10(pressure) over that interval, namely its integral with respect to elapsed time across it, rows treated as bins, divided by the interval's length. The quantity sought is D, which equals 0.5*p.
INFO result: 0.897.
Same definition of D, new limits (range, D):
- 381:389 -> 0.895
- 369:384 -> 0.893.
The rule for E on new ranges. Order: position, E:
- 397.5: 7.75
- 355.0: 7.78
